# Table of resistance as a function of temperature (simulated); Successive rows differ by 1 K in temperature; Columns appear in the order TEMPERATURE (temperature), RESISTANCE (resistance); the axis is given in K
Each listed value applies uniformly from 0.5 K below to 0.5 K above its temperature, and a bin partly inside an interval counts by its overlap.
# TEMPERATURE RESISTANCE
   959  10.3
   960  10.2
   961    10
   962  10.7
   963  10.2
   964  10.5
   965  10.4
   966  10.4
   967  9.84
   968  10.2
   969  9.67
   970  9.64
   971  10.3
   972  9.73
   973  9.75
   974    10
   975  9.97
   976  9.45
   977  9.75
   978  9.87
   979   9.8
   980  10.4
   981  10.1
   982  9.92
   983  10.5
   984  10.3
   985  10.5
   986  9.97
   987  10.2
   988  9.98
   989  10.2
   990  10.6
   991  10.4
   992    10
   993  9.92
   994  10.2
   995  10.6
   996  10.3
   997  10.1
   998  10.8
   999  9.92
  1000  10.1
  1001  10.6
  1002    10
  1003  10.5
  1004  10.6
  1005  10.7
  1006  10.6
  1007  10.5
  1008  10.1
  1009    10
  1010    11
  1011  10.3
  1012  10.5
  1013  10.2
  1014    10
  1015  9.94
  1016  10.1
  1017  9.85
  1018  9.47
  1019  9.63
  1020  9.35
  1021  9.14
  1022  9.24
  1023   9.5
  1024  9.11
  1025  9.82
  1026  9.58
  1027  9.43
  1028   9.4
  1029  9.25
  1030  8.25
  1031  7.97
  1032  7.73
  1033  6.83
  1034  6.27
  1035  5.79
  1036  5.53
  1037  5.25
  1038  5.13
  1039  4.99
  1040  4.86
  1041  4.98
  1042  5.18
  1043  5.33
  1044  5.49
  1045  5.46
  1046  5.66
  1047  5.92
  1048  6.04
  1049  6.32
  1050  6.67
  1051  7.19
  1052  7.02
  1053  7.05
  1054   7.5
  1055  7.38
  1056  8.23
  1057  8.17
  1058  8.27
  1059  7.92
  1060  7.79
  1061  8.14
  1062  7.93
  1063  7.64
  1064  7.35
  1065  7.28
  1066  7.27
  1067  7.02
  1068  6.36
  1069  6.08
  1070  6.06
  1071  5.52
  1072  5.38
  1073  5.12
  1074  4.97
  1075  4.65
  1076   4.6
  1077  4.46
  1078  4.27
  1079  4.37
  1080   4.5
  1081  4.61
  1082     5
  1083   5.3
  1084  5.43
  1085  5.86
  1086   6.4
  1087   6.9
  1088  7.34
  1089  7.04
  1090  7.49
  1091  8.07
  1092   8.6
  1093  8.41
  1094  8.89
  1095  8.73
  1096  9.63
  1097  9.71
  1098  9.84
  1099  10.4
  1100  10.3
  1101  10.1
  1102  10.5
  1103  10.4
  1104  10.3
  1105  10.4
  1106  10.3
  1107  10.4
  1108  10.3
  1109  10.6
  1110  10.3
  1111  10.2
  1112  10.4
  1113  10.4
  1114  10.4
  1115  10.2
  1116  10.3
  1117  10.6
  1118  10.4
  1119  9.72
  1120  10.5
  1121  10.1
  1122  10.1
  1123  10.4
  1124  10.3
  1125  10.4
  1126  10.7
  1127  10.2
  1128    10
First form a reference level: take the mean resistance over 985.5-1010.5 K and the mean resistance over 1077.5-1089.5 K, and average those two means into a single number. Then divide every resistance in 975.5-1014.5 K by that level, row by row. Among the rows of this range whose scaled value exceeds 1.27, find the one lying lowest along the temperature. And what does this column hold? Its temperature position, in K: 980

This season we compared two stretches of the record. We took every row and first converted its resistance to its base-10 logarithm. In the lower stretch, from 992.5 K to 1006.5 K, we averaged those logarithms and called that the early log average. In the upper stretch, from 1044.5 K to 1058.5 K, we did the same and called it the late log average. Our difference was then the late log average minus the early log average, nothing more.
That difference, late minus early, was -0.18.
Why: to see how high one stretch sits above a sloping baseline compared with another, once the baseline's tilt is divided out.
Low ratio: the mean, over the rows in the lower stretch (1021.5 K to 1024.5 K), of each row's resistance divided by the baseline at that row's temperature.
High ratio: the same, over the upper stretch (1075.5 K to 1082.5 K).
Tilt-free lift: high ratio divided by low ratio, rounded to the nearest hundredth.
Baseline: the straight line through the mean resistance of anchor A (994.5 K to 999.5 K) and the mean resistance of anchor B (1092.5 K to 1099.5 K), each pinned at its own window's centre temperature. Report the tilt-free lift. 0.52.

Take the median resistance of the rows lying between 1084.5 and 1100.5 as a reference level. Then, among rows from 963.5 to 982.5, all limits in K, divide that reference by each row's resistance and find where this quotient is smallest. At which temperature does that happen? 964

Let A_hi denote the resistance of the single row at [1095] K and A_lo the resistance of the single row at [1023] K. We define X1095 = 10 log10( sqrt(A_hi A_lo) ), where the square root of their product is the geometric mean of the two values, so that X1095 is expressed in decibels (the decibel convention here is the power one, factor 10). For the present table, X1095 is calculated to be 9.6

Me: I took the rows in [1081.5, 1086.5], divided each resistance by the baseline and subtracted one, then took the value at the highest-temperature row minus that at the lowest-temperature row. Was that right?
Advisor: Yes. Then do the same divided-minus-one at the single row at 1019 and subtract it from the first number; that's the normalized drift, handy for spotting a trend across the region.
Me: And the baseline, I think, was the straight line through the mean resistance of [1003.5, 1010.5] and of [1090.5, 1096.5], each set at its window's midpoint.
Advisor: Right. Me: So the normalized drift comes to 0.22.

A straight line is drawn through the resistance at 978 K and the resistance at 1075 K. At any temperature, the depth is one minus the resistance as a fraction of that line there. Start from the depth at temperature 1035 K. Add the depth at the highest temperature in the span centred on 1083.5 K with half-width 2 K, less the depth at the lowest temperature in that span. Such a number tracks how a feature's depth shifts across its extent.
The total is -0.11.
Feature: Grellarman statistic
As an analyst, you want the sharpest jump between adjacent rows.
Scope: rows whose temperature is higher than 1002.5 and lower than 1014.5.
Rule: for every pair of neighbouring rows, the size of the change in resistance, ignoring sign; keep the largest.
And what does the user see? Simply 1.00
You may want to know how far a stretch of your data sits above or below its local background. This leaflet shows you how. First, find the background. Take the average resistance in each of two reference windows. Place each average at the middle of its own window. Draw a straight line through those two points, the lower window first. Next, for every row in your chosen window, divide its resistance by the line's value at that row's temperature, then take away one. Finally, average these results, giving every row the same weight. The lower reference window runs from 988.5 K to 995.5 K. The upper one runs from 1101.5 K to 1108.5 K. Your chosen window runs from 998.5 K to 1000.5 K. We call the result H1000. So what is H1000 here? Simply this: 0.0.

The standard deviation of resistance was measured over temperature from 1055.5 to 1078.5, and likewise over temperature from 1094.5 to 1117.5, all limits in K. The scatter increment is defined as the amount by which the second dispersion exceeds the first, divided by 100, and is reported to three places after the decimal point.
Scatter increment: -0.010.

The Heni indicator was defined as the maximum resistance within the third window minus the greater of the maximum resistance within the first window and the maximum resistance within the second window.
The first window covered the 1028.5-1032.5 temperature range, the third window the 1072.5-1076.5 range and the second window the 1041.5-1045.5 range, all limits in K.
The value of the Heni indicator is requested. -4.1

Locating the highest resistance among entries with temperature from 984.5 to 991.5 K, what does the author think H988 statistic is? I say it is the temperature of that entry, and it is 990 K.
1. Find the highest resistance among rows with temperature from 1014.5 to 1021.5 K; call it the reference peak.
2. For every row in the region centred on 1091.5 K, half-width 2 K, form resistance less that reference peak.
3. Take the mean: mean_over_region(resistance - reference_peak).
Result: -2.0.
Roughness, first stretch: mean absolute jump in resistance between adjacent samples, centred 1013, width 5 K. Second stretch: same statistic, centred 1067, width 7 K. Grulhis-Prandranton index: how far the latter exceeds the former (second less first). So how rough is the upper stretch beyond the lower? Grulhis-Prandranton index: 0.0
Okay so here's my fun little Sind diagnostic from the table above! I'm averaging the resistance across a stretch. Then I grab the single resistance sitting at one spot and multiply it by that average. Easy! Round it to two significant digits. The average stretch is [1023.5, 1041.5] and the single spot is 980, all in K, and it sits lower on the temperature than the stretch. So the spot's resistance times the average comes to 75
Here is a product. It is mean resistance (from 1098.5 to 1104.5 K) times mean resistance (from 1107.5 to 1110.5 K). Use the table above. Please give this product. 107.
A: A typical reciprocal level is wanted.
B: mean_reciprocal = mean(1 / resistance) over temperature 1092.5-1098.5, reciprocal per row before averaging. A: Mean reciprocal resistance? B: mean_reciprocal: 0.109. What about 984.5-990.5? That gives 0.098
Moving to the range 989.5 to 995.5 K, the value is 0.097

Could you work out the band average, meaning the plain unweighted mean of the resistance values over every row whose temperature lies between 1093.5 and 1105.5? 10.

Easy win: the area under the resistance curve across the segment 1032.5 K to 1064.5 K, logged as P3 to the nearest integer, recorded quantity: 209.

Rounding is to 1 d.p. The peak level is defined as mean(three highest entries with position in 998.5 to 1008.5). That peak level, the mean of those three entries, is 10.6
